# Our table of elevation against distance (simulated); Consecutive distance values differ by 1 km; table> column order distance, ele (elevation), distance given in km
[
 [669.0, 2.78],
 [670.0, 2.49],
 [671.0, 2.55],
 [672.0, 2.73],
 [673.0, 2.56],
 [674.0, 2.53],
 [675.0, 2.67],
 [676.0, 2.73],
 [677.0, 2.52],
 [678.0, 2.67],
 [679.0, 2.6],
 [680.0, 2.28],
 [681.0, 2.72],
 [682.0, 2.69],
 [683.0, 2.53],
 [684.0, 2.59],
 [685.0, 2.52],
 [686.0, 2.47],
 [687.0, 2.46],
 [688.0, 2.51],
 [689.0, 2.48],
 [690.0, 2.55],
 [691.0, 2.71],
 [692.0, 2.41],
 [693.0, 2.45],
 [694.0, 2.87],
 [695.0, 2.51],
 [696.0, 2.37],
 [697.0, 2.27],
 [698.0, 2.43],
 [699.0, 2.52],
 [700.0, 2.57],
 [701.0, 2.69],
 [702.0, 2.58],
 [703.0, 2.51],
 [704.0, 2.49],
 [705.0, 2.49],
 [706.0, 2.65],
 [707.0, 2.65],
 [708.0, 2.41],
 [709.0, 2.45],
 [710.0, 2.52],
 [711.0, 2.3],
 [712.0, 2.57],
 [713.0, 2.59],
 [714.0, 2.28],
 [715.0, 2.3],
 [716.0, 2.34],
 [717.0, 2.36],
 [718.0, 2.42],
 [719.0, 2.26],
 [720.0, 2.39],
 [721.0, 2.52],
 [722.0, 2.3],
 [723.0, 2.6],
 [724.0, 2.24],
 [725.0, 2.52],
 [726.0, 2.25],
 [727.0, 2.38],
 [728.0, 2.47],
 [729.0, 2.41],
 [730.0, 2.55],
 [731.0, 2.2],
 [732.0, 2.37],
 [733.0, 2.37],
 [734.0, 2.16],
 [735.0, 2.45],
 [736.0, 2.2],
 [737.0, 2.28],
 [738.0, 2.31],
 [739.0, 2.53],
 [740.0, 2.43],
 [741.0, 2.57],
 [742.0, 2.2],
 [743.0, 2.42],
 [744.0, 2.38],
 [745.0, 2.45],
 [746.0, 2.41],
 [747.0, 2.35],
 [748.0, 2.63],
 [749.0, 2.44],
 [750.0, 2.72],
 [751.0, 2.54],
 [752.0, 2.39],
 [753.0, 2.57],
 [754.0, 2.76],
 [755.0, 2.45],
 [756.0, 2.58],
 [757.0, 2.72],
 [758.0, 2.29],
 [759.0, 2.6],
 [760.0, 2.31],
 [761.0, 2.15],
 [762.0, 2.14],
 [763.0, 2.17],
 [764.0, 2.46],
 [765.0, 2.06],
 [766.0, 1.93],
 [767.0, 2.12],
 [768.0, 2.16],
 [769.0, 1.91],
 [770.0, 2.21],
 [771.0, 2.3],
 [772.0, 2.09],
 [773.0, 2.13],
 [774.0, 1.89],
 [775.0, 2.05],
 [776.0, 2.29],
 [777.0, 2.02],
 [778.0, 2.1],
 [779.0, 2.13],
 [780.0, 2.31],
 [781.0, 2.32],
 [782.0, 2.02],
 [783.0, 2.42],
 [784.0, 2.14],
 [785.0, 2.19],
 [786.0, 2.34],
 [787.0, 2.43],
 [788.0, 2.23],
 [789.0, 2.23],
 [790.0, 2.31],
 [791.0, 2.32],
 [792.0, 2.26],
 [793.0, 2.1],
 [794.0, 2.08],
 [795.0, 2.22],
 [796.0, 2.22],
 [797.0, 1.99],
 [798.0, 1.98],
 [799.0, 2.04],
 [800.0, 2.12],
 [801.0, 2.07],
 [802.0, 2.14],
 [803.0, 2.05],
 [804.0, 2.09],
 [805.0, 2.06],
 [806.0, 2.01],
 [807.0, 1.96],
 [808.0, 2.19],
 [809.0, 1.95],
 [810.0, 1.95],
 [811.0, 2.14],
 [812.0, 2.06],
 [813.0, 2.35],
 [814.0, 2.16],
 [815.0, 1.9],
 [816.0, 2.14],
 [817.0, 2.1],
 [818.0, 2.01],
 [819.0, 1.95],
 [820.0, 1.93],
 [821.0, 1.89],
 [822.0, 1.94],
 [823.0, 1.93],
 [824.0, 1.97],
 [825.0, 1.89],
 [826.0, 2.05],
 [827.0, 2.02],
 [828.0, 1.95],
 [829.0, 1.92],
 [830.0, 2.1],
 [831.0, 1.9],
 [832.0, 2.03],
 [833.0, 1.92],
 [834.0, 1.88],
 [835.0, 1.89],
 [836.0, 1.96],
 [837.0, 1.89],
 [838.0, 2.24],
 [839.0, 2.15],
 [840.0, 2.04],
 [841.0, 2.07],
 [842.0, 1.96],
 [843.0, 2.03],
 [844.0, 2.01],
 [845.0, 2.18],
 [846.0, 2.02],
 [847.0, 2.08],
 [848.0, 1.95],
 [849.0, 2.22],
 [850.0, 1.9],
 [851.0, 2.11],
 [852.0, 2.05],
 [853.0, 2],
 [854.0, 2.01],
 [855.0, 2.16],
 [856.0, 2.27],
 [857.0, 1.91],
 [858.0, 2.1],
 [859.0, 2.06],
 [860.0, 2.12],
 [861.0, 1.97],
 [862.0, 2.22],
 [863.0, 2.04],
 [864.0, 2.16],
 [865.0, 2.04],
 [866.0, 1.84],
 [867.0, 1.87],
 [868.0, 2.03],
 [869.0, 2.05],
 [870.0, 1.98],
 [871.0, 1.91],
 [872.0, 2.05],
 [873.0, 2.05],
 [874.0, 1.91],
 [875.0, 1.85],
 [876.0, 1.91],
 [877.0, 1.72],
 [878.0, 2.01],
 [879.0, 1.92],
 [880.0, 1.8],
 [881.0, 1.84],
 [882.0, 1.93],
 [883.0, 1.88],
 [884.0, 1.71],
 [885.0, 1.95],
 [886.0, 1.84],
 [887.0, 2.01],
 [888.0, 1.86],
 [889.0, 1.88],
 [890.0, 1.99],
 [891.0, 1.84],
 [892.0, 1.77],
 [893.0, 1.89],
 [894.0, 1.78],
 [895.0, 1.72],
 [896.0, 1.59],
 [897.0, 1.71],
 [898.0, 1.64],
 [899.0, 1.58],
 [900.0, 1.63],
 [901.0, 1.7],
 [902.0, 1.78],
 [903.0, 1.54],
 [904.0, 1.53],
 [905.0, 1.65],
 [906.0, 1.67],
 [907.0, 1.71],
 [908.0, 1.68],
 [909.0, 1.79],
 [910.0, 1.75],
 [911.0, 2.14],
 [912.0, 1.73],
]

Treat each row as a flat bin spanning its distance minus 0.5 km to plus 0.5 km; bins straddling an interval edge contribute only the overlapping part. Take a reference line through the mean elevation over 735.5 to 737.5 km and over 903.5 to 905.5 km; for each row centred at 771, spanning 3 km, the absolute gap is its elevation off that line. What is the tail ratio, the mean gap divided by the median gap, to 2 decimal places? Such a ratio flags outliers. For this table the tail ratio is 1.02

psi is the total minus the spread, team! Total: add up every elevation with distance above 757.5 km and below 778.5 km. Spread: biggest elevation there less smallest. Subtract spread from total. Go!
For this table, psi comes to 44.7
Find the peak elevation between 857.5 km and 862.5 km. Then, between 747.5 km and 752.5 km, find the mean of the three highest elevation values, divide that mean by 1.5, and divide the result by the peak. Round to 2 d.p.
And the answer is 0.79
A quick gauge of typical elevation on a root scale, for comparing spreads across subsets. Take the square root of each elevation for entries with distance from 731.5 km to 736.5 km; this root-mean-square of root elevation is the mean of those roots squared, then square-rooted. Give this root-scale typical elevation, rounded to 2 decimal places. 1.52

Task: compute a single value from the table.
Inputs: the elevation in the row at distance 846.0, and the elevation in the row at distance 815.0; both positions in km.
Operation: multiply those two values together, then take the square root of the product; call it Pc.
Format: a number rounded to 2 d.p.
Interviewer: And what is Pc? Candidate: 1.96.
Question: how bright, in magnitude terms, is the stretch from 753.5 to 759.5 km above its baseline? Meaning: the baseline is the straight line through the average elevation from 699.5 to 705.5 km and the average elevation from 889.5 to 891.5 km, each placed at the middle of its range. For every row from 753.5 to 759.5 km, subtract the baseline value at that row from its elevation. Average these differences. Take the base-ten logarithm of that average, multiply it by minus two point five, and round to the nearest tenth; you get 1.8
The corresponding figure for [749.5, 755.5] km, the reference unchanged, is 1.8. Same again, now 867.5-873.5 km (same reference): 3.9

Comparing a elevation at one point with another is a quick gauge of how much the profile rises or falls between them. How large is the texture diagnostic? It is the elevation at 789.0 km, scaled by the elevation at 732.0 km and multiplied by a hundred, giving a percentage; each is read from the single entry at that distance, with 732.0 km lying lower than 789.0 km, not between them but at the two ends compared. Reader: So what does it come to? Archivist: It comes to 94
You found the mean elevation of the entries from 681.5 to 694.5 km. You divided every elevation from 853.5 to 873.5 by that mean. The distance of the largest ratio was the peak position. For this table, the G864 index 856.0 km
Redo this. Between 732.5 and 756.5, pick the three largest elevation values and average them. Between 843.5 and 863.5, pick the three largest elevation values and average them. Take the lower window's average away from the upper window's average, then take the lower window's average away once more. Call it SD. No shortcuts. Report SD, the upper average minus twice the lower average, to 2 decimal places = -3.17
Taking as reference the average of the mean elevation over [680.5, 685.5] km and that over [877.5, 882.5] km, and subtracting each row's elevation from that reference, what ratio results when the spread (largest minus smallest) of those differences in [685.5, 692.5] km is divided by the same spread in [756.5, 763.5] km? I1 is 0.5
